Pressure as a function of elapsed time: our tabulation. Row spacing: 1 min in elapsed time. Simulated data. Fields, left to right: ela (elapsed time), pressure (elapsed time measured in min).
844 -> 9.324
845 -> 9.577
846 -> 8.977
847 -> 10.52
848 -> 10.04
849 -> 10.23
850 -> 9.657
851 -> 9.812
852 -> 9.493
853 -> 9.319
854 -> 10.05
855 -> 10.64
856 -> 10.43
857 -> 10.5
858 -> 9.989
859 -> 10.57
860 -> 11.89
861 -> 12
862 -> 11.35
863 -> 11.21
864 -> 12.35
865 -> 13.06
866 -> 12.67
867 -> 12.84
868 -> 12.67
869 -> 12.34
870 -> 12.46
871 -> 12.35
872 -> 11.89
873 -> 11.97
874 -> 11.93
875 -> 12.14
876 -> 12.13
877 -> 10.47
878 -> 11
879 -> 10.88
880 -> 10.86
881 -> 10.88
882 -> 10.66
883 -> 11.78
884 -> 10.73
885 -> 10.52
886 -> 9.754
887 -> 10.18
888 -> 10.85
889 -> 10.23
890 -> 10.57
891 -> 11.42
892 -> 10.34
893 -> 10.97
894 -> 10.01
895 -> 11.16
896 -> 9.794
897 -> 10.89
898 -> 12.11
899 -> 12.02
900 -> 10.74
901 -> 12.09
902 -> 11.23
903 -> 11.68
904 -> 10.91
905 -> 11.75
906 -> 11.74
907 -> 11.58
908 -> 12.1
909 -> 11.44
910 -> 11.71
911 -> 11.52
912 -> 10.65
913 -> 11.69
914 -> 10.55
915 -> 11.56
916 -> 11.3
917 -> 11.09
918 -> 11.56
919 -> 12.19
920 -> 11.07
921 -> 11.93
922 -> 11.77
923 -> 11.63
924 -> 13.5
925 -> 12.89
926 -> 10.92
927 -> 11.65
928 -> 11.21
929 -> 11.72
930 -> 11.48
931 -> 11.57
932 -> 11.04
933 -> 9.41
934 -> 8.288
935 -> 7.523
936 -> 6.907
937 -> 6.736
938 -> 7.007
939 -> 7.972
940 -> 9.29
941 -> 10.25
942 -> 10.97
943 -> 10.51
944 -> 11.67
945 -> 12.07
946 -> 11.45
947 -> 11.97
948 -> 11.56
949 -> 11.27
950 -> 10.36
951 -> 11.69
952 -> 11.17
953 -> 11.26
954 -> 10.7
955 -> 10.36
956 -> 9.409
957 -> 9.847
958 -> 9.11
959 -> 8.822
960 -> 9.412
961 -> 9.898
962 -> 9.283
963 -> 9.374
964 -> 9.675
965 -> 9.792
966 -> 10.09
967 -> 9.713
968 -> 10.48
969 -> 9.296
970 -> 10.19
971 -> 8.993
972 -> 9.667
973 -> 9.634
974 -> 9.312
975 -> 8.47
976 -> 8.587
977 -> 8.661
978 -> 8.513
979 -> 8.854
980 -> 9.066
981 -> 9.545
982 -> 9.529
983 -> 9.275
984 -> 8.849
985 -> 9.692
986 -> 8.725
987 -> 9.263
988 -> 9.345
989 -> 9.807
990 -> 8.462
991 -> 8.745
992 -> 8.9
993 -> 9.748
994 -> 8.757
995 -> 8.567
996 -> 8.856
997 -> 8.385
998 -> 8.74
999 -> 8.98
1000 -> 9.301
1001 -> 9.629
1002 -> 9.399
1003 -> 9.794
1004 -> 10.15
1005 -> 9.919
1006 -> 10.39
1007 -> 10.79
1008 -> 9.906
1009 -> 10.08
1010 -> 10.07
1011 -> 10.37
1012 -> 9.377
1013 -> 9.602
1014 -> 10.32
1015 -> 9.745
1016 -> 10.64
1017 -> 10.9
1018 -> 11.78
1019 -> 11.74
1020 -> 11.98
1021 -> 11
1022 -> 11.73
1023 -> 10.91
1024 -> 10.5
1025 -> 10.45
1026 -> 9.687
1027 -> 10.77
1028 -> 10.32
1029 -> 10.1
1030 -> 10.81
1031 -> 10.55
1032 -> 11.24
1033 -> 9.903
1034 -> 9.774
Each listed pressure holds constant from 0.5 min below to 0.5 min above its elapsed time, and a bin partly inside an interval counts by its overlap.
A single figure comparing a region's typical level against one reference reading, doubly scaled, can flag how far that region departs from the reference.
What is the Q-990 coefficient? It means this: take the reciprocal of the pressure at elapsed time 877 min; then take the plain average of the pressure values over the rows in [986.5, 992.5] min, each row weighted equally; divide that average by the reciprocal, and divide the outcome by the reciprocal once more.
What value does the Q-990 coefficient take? 996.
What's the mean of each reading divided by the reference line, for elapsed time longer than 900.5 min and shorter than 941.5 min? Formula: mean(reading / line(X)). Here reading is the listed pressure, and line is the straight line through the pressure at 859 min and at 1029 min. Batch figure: 1.04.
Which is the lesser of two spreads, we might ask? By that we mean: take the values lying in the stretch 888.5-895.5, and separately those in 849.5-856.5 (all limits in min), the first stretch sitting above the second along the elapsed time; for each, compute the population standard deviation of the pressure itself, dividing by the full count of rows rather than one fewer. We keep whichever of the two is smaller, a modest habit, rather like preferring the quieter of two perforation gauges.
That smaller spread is 0.45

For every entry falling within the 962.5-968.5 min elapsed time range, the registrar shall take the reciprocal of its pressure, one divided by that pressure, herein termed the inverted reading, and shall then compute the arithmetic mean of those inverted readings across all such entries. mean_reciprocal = 0.102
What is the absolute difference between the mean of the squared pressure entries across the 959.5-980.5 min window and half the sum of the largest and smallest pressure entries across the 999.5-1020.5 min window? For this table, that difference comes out 78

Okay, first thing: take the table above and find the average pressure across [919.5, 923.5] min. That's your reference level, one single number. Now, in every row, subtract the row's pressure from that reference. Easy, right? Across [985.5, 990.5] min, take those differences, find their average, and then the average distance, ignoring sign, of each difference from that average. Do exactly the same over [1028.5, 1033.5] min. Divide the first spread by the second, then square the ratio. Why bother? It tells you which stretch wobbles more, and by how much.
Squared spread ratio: 1.0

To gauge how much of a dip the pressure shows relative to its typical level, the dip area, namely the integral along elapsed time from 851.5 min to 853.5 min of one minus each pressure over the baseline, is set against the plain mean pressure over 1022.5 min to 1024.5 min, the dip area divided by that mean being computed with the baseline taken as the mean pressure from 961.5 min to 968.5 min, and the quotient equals 0.01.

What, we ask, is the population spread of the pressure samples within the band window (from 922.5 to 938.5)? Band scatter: 2.2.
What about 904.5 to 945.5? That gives 1.6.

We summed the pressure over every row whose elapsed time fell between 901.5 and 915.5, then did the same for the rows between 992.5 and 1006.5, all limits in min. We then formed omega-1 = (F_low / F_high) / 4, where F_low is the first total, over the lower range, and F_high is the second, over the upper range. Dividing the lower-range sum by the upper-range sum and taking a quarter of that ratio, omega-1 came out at 0.306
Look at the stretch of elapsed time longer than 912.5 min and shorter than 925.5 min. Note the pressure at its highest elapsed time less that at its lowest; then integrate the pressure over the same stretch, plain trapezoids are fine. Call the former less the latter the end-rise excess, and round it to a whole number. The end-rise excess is -152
